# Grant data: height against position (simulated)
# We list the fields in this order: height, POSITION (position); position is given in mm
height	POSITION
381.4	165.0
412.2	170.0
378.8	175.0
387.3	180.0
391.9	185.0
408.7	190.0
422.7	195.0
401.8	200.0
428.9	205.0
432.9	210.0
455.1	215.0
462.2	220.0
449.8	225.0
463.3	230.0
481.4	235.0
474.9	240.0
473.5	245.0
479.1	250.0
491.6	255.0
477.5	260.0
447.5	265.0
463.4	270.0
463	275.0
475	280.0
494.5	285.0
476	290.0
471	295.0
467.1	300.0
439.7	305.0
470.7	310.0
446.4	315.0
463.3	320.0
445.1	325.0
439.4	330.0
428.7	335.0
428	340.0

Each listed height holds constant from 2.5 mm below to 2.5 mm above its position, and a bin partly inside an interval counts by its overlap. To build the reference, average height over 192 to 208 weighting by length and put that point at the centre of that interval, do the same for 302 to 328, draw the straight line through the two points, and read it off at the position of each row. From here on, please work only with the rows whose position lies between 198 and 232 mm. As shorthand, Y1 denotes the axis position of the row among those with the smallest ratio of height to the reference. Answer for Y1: 200.0 mm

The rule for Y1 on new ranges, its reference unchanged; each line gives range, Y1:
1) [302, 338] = 335.0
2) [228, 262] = 230.0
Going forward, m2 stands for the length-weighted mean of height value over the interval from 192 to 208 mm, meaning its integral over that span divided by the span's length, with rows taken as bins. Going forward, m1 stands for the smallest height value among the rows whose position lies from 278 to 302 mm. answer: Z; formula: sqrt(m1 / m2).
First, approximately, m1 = 467.1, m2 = 418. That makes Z 1.06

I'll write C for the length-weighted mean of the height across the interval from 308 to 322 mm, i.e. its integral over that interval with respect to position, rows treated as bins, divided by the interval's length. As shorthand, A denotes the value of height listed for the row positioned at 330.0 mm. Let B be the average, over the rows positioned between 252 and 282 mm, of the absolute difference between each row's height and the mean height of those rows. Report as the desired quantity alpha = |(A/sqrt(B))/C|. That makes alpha 0.28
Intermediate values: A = 439.4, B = 12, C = 460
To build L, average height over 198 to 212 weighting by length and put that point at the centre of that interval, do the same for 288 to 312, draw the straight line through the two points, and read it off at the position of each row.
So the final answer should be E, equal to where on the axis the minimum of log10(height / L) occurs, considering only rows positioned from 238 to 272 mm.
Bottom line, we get 265.0 mm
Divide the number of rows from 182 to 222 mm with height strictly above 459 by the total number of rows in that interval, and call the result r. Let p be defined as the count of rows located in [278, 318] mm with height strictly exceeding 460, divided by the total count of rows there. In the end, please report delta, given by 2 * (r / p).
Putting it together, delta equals 0.3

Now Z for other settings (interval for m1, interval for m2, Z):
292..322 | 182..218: 1.02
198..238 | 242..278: 0.92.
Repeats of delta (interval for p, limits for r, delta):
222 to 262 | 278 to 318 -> 1.7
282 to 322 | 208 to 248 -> 1.7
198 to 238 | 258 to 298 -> 4.7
